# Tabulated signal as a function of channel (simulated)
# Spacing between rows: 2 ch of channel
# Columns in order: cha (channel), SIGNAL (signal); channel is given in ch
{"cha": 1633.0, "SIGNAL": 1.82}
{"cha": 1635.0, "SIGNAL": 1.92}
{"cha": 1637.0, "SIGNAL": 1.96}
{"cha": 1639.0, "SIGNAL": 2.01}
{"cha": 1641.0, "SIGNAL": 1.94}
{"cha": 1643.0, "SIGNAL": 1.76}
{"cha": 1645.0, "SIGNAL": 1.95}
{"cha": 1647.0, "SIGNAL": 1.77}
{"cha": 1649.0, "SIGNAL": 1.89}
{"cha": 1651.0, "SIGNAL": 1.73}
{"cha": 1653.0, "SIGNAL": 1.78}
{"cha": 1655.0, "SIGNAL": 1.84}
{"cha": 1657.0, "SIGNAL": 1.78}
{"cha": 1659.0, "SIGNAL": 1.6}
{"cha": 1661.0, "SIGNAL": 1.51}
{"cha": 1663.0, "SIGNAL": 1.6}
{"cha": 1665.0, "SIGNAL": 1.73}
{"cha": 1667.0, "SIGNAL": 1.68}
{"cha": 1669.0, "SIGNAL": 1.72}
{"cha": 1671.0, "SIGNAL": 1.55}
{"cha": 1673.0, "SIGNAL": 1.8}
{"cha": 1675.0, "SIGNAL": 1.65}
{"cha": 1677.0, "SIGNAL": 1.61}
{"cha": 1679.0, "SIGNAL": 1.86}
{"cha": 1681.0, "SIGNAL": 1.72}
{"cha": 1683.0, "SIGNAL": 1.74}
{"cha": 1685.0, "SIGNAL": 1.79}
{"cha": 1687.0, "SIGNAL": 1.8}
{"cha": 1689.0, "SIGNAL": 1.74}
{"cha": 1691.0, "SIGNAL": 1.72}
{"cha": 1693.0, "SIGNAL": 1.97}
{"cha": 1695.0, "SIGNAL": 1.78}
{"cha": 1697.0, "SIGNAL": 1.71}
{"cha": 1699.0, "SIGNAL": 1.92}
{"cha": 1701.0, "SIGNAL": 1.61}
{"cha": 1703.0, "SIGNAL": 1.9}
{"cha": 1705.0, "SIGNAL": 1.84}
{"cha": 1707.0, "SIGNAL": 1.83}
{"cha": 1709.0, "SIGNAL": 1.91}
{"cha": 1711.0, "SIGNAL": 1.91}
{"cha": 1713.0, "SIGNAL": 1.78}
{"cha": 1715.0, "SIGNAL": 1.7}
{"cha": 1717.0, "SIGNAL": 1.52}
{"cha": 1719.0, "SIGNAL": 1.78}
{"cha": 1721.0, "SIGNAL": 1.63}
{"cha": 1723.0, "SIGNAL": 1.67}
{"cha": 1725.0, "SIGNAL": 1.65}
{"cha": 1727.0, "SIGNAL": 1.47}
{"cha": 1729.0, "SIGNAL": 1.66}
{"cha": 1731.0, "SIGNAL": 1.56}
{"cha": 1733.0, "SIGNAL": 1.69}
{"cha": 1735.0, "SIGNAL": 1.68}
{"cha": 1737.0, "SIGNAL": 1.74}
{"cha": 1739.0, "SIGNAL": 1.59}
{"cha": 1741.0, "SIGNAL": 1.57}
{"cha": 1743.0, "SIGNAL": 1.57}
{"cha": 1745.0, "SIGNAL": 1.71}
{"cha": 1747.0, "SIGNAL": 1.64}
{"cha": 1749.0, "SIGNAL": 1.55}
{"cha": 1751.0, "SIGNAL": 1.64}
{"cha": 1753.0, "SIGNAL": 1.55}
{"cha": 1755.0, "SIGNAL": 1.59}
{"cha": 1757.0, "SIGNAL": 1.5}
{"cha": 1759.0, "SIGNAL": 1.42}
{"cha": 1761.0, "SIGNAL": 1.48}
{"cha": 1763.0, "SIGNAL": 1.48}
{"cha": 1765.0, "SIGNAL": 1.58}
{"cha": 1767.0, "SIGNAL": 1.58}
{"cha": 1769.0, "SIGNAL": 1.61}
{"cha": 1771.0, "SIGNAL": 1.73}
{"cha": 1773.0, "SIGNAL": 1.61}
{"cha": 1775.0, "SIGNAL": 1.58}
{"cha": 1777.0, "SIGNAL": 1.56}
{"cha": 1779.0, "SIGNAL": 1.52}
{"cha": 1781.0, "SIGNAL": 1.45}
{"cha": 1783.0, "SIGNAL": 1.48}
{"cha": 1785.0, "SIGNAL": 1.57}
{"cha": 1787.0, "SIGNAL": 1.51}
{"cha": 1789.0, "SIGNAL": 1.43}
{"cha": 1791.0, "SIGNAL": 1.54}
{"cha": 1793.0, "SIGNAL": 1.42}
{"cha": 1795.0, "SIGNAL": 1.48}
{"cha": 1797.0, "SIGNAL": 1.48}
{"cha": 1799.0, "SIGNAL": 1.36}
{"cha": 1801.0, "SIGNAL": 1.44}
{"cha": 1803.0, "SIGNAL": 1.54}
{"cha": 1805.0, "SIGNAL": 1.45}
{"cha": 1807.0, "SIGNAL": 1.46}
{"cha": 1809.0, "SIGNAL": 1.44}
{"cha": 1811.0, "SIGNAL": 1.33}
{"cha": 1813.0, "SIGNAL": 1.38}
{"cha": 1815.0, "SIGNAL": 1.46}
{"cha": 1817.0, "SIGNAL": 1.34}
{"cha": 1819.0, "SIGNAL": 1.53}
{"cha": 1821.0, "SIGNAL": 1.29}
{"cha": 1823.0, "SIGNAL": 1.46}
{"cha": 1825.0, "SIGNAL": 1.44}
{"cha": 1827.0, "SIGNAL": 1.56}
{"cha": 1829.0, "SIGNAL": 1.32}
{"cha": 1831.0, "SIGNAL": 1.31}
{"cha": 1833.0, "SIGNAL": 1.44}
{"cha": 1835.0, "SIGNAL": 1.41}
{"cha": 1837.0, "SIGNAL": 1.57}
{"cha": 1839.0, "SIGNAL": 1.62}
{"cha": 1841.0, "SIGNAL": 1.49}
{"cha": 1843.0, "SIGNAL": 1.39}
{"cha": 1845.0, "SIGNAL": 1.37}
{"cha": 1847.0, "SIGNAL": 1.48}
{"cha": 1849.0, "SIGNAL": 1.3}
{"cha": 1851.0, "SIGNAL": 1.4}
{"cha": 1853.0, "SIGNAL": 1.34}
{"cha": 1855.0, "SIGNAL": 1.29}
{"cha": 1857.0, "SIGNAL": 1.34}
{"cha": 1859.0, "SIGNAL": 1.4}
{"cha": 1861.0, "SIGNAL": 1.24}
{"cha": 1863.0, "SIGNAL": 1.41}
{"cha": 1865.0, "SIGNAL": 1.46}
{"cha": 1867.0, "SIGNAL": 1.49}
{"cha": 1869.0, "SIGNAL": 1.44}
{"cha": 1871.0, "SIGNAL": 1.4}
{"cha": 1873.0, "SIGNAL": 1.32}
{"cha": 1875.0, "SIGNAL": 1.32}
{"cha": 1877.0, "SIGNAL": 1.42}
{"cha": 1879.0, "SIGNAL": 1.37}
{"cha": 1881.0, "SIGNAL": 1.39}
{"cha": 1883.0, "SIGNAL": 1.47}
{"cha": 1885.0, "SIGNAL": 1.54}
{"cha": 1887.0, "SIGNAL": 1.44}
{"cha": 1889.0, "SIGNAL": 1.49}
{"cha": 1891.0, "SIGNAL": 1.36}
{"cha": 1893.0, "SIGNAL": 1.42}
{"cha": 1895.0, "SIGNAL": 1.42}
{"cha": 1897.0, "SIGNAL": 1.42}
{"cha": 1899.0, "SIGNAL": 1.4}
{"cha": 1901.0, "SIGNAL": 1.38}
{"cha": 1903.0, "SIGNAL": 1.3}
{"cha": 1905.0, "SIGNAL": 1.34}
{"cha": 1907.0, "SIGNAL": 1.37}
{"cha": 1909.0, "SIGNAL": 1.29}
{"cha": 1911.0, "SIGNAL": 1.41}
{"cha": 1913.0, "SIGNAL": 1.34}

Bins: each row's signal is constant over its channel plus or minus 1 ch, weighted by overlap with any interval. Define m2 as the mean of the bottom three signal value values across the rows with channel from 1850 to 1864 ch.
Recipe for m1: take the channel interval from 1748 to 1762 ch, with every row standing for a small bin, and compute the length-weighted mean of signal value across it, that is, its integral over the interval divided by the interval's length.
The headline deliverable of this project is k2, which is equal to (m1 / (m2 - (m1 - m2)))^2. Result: 2.1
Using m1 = 1.53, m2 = 1.29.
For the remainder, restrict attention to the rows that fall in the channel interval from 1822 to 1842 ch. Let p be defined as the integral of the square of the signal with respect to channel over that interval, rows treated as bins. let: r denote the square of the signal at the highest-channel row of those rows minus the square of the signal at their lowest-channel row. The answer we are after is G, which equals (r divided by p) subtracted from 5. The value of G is 5.00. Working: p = 43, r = 0.09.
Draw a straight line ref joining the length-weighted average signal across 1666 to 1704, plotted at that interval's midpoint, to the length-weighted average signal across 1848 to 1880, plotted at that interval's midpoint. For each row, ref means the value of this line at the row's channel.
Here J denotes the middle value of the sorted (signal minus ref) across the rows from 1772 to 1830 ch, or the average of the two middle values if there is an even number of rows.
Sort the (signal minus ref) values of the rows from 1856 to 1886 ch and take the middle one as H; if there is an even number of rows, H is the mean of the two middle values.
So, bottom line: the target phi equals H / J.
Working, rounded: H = 0.044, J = -0.033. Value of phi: -1.3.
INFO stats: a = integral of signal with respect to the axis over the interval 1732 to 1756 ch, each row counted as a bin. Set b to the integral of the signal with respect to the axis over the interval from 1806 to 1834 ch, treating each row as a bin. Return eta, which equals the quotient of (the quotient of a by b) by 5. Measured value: 0.20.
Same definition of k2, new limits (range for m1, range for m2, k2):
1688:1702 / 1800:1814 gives 3.2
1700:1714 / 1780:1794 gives 3.1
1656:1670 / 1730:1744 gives 1.3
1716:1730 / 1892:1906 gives 2.4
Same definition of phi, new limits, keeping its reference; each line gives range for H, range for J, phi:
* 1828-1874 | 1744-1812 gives 0.0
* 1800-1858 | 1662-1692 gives 0.8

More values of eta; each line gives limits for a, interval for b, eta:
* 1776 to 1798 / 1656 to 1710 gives 0.07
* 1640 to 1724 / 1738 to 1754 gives 1.15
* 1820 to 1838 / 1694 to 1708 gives 0.20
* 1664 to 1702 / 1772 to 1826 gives 0.17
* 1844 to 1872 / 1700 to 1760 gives 0.08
